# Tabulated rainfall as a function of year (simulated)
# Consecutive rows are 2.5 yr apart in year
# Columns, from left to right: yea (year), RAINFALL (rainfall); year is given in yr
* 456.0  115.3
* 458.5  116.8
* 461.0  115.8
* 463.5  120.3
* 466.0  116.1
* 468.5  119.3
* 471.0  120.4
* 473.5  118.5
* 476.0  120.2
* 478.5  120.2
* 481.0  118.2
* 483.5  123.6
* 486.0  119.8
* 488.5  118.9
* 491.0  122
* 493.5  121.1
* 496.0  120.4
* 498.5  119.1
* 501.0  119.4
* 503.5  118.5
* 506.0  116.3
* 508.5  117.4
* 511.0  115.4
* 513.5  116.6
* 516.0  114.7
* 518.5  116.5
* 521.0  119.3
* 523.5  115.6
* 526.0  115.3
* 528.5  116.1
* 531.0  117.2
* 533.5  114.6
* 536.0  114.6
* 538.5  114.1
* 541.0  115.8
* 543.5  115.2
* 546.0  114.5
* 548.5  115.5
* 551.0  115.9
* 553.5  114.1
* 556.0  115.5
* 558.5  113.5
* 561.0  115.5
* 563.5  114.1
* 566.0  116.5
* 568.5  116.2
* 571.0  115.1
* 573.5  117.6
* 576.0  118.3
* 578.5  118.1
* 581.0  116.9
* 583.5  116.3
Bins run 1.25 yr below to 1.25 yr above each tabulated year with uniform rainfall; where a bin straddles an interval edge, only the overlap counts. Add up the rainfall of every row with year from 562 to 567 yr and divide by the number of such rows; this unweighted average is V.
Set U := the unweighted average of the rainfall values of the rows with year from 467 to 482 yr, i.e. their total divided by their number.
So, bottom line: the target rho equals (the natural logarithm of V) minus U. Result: -115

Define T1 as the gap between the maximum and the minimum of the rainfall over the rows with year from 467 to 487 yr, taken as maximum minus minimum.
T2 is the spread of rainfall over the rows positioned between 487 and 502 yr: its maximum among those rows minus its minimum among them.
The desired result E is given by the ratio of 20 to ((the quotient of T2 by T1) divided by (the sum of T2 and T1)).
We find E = 296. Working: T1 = 5.4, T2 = 3.1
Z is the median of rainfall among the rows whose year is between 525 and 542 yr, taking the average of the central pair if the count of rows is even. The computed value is 115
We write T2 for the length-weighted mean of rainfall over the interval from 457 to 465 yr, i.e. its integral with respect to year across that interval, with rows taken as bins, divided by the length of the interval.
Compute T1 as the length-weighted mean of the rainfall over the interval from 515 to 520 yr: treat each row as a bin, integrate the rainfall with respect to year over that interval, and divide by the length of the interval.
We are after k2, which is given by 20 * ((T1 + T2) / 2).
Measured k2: 2333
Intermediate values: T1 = 116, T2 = 118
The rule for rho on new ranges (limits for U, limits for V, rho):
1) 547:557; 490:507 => -110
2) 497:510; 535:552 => -113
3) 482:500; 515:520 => -116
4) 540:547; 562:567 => -110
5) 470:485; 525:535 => -115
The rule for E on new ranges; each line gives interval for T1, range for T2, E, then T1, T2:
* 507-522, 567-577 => 224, 4.6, 3.2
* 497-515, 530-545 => 183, 4.0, 3.1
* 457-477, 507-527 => 184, 4.6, 4.6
